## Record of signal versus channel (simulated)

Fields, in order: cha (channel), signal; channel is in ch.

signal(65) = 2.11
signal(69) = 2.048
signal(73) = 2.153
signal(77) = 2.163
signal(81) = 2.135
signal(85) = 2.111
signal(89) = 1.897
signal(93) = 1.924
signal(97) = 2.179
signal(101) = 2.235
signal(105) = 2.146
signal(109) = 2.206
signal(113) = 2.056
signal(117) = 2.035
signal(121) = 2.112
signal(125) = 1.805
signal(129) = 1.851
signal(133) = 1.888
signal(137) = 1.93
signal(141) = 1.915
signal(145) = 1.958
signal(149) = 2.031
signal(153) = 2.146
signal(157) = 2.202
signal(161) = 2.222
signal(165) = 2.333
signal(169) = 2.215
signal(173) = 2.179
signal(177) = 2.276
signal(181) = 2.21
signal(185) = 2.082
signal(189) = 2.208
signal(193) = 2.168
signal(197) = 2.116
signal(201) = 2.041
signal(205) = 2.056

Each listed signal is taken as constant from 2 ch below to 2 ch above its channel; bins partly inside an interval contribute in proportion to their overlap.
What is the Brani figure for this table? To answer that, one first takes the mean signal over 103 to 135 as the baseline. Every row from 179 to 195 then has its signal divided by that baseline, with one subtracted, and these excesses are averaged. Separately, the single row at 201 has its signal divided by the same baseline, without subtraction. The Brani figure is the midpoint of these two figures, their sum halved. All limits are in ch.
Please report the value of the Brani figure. 0.546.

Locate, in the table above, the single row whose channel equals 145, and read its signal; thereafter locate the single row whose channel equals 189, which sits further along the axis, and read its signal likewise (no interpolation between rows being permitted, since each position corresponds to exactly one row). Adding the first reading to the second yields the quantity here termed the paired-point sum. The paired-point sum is 4.17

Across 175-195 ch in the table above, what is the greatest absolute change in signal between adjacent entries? 0.128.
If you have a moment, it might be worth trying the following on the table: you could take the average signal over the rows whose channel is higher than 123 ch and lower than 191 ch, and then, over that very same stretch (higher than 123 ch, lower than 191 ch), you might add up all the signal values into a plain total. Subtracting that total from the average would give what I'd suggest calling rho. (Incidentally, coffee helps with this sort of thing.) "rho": -33.4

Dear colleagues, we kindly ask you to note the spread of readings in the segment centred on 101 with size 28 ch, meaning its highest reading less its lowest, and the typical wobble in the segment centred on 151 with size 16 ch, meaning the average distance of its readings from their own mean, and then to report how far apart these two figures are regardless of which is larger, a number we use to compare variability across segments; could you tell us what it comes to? 0.248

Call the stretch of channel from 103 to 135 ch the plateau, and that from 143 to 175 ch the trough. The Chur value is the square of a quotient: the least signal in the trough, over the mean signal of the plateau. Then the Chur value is 0.95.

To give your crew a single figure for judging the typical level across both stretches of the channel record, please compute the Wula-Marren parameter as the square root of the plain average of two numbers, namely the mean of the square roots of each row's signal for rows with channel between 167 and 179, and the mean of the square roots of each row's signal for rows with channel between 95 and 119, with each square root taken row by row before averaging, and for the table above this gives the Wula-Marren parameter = 1.22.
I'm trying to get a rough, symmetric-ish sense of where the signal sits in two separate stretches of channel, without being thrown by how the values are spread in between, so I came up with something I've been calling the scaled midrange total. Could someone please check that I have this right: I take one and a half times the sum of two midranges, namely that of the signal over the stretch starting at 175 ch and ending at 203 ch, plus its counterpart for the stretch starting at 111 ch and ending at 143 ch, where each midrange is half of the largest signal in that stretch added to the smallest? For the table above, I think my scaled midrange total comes 6.2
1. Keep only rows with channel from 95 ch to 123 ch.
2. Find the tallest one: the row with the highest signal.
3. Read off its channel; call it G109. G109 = 101 ch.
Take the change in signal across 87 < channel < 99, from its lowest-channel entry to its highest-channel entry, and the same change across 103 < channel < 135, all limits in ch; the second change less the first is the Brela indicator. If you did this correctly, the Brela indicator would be -0.5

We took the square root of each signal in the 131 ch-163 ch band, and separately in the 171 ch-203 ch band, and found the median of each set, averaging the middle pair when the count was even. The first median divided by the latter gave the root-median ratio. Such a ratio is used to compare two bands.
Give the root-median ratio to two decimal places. 0.96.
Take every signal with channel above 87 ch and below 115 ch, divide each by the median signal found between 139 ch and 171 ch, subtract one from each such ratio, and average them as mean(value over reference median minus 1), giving -0.04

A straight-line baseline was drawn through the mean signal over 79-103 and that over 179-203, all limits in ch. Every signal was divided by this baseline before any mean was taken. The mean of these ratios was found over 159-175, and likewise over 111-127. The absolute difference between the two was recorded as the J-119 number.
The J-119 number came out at 0.10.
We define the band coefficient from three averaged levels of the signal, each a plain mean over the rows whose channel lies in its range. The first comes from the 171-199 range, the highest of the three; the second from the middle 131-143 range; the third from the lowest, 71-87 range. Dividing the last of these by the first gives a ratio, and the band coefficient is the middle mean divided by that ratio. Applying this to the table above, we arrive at 1.94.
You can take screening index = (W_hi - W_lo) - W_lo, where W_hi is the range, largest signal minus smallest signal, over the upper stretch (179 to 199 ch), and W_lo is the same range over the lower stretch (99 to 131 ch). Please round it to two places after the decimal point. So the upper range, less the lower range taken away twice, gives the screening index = -0.73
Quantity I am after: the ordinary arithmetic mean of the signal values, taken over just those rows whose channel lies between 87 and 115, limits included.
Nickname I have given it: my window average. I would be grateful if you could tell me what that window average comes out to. 2.09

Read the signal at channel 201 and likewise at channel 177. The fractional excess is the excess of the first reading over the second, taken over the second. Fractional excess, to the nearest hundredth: -0.10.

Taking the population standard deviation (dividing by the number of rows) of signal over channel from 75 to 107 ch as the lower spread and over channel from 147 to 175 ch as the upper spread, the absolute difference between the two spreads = 0.030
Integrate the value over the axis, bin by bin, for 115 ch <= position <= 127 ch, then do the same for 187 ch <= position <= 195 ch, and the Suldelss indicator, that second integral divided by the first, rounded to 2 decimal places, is 0.74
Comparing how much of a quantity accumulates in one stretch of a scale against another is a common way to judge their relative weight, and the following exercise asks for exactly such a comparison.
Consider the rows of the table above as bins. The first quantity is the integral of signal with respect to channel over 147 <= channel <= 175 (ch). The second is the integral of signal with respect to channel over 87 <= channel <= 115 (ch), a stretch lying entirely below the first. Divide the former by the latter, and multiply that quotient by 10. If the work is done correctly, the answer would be 10.5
